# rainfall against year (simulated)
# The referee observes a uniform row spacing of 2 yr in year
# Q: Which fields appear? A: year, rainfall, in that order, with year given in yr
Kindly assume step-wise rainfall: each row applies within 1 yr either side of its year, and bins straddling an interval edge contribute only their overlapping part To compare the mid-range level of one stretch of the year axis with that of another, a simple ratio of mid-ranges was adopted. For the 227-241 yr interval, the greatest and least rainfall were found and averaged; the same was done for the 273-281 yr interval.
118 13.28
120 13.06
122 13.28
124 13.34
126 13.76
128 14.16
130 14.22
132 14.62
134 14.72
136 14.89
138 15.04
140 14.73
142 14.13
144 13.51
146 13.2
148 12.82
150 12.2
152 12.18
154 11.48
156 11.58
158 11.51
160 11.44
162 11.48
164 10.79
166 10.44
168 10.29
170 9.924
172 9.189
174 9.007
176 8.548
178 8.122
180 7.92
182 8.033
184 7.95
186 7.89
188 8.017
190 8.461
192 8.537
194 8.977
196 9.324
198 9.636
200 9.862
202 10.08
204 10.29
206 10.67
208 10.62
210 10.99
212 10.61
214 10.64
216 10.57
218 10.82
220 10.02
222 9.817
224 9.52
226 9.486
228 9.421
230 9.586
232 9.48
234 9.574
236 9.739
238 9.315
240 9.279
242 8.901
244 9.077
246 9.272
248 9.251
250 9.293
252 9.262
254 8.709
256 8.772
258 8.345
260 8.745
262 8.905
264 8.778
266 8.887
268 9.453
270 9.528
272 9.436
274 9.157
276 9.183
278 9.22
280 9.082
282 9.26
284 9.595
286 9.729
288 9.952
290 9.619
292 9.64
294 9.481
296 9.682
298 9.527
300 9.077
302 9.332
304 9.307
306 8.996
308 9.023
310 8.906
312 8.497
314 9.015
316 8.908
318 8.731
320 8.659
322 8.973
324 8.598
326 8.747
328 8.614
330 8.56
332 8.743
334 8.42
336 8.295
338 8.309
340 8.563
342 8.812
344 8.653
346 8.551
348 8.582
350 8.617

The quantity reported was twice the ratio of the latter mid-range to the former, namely 1.9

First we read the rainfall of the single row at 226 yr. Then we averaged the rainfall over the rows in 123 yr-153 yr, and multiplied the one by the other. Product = 131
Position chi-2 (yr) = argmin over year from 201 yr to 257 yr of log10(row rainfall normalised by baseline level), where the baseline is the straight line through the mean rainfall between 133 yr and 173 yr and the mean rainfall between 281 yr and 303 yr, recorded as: 242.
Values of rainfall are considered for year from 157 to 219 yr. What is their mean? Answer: 9.7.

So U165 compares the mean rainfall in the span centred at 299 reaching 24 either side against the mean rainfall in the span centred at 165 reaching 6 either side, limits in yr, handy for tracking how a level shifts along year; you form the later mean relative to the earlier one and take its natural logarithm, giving -0.151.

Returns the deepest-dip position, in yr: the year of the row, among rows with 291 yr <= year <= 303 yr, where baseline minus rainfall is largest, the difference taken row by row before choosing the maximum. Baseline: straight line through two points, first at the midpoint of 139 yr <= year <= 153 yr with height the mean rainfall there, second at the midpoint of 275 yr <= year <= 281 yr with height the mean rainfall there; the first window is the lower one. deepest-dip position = 300 yr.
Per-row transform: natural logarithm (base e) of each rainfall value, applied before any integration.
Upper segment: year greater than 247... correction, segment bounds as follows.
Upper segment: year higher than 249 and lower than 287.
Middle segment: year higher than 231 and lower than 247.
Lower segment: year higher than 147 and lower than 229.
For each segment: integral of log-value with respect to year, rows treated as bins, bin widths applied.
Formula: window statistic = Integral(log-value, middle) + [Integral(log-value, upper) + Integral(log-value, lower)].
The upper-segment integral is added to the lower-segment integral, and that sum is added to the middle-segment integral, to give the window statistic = 308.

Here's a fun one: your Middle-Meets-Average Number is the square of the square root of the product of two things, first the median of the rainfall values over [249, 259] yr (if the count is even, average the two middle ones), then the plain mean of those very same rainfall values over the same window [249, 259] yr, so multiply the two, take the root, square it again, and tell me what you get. 78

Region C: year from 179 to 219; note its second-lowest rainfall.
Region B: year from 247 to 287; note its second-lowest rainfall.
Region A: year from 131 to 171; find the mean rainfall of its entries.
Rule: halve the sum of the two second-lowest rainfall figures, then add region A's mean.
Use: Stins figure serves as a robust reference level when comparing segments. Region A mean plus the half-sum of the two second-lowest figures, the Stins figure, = 20.9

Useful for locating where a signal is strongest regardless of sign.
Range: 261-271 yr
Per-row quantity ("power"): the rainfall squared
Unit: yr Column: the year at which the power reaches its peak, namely 270 yr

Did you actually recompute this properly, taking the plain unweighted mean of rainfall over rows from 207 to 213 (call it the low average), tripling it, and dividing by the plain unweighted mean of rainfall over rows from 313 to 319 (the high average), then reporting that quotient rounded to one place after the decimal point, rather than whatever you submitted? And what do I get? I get 3.6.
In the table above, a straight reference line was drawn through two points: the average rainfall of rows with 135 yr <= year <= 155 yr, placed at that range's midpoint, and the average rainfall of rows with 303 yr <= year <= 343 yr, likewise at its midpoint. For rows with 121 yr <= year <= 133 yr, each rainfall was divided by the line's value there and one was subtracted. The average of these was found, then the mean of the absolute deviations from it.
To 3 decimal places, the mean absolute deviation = 0.037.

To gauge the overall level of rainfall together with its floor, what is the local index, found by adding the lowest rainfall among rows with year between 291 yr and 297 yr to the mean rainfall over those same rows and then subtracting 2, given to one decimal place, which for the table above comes 17.1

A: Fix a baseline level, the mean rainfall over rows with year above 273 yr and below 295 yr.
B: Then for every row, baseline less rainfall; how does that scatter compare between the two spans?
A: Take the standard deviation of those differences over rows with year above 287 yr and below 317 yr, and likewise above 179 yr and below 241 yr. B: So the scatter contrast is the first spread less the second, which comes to -0.5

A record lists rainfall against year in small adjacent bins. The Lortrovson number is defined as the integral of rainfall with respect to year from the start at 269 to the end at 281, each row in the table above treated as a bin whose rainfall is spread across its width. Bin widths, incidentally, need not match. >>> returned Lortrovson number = 111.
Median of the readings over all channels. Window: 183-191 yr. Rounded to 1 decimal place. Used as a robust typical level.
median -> 8.0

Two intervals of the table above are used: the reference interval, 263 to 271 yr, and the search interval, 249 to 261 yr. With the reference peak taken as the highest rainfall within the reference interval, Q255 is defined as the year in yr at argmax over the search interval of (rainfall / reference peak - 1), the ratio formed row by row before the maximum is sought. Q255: 250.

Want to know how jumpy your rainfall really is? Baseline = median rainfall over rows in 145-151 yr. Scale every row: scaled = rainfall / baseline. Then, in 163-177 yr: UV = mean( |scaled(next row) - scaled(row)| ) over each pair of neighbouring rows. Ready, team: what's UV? 0.029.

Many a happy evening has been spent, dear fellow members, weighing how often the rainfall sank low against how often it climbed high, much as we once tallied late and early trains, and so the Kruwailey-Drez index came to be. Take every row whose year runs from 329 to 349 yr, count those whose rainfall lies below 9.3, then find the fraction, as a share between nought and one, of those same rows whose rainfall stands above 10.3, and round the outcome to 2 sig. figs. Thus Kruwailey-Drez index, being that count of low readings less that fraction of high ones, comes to 10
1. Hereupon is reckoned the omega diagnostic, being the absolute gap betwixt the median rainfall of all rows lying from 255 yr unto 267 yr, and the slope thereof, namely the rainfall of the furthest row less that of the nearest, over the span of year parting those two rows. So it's 8.8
